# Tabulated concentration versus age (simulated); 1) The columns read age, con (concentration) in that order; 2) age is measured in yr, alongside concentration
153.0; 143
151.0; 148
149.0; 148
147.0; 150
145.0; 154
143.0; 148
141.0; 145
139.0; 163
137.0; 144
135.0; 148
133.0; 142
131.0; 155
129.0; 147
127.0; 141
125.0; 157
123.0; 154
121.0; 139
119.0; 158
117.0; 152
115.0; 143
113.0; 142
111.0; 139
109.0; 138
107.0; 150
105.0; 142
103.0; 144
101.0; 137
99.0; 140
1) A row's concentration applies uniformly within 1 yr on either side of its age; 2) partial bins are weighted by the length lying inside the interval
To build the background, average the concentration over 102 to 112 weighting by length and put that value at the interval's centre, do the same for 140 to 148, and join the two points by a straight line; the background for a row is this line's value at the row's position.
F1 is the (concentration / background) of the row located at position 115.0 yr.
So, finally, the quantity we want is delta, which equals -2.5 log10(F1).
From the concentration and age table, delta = 0.008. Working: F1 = 0.99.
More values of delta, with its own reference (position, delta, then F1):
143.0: 0.008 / 0.99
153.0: 0.058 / 0.95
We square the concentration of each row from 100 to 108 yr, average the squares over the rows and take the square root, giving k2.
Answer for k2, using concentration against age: 143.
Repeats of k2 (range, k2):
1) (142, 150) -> 150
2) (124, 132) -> 150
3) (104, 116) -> 142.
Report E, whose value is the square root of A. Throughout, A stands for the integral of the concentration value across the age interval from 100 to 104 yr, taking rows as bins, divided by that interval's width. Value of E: 11.9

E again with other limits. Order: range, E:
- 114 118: 12.1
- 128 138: 12.1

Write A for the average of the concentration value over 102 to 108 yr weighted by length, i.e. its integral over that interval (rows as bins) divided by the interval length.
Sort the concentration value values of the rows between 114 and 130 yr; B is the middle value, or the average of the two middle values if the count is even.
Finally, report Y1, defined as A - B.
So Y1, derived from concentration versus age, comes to -4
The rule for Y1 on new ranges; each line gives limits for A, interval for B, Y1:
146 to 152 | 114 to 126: -4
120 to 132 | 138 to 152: 1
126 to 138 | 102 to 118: 4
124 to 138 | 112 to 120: 0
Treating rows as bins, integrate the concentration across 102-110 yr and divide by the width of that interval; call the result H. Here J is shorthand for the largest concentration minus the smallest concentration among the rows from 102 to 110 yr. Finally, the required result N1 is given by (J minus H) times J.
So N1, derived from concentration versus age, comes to -1578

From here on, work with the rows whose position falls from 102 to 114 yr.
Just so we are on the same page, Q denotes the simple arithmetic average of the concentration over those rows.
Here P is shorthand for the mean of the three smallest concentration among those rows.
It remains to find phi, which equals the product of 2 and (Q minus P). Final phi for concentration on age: 5.7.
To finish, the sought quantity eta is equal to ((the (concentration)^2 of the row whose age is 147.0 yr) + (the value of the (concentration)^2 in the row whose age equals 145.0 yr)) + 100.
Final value 46316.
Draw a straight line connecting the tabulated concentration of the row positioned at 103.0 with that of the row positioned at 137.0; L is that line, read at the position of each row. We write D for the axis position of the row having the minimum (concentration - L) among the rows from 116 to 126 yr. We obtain 121.0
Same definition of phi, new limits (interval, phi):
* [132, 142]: 9.5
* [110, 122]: 11.0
